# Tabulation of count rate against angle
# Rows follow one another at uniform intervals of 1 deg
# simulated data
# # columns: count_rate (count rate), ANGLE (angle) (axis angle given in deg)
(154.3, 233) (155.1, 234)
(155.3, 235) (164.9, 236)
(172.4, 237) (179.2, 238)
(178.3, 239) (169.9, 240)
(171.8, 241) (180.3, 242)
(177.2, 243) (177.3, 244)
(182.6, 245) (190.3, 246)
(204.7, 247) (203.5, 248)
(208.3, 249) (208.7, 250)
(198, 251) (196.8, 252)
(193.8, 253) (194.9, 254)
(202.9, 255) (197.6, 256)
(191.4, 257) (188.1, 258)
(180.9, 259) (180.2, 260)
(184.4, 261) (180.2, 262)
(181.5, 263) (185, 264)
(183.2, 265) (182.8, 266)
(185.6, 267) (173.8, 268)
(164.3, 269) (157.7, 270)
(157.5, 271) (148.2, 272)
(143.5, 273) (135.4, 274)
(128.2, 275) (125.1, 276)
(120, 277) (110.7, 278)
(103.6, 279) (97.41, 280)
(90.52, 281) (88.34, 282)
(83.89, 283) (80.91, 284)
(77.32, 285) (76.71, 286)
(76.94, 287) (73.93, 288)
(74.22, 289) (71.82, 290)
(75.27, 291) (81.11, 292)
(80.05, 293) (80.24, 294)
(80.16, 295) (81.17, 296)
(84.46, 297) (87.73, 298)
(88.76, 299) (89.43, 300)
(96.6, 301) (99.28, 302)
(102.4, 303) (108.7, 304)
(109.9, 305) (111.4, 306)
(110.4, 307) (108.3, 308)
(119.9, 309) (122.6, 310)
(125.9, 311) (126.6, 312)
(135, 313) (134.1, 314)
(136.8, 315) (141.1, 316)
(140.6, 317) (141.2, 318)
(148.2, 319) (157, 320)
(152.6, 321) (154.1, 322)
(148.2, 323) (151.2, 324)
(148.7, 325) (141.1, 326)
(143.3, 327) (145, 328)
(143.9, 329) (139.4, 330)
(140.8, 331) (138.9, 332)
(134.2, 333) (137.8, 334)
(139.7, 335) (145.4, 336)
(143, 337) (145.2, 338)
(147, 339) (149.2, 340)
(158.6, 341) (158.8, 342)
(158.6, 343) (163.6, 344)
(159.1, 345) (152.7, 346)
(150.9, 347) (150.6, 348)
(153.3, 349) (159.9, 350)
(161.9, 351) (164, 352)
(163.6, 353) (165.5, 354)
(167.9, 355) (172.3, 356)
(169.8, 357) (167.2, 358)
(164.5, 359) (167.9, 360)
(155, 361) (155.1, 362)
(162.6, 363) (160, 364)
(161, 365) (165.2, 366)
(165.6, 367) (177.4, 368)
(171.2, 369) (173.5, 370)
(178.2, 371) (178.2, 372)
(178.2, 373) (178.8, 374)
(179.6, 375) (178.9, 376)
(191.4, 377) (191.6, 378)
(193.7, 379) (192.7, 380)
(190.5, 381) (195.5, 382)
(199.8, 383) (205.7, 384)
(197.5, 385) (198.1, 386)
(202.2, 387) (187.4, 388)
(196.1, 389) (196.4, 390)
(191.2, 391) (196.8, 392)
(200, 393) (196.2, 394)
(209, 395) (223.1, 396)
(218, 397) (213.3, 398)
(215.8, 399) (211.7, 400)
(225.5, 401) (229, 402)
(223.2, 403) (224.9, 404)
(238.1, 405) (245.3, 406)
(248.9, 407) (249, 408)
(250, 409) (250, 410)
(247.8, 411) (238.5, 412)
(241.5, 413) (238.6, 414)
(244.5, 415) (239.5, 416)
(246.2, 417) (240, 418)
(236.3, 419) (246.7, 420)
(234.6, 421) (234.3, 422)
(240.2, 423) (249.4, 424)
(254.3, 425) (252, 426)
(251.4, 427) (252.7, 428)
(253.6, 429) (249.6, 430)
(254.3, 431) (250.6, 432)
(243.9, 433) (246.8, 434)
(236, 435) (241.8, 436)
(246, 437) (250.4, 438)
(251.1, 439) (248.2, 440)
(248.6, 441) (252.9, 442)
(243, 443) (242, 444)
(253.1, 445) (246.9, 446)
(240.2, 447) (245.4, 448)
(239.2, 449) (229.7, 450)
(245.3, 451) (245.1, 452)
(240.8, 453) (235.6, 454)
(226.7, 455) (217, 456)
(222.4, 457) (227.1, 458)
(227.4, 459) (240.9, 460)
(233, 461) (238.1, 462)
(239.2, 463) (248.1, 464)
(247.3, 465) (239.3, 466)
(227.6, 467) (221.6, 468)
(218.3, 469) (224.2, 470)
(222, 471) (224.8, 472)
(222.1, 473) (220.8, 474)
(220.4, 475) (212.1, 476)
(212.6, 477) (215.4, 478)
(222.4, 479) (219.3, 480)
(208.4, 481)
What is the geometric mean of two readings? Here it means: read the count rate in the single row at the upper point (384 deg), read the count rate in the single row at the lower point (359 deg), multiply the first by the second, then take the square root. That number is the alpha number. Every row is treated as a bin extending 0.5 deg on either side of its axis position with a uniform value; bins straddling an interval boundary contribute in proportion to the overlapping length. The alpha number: 184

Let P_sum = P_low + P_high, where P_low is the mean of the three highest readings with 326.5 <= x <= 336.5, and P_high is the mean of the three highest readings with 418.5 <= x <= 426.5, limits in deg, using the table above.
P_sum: 397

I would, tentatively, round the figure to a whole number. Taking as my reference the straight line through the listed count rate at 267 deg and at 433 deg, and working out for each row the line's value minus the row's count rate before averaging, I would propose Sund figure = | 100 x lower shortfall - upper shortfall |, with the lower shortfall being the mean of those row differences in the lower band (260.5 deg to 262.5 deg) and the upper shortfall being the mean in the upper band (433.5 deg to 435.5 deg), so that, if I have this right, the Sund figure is 134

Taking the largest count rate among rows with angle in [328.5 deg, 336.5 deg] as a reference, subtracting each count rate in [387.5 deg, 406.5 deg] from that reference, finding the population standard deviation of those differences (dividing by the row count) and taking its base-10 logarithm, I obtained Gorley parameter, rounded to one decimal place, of 1.2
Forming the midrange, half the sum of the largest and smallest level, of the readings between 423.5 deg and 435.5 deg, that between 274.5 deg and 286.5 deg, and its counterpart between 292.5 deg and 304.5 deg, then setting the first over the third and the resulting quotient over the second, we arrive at 0.0254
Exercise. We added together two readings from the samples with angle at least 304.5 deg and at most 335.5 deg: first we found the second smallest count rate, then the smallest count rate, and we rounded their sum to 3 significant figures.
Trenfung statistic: 218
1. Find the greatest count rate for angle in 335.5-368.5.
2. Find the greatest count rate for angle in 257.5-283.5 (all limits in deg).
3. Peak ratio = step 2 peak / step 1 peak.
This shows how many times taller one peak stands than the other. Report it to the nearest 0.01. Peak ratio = 1.06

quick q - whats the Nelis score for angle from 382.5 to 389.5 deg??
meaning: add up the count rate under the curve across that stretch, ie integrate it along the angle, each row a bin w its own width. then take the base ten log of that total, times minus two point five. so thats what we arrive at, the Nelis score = -7.86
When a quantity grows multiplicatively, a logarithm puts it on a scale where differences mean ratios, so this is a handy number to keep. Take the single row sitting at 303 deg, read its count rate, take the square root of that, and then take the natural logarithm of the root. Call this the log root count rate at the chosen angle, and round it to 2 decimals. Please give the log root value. 2.31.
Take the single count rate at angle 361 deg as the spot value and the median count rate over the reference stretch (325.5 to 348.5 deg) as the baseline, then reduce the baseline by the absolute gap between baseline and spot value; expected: 135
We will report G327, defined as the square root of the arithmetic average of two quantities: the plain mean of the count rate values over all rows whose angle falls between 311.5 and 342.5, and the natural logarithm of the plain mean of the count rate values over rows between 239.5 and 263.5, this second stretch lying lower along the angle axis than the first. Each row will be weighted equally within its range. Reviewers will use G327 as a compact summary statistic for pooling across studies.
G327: 8.6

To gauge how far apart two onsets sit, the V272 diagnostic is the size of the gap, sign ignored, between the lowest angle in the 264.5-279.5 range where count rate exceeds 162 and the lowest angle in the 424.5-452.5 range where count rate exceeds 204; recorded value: 160 deg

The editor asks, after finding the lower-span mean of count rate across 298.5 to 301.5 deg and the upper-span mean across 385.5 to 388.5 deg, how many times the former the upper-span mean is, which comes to 2.14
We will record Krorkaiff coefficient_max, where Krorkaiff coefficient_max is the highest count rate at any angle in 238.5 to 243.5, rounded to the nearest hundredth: 180.30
